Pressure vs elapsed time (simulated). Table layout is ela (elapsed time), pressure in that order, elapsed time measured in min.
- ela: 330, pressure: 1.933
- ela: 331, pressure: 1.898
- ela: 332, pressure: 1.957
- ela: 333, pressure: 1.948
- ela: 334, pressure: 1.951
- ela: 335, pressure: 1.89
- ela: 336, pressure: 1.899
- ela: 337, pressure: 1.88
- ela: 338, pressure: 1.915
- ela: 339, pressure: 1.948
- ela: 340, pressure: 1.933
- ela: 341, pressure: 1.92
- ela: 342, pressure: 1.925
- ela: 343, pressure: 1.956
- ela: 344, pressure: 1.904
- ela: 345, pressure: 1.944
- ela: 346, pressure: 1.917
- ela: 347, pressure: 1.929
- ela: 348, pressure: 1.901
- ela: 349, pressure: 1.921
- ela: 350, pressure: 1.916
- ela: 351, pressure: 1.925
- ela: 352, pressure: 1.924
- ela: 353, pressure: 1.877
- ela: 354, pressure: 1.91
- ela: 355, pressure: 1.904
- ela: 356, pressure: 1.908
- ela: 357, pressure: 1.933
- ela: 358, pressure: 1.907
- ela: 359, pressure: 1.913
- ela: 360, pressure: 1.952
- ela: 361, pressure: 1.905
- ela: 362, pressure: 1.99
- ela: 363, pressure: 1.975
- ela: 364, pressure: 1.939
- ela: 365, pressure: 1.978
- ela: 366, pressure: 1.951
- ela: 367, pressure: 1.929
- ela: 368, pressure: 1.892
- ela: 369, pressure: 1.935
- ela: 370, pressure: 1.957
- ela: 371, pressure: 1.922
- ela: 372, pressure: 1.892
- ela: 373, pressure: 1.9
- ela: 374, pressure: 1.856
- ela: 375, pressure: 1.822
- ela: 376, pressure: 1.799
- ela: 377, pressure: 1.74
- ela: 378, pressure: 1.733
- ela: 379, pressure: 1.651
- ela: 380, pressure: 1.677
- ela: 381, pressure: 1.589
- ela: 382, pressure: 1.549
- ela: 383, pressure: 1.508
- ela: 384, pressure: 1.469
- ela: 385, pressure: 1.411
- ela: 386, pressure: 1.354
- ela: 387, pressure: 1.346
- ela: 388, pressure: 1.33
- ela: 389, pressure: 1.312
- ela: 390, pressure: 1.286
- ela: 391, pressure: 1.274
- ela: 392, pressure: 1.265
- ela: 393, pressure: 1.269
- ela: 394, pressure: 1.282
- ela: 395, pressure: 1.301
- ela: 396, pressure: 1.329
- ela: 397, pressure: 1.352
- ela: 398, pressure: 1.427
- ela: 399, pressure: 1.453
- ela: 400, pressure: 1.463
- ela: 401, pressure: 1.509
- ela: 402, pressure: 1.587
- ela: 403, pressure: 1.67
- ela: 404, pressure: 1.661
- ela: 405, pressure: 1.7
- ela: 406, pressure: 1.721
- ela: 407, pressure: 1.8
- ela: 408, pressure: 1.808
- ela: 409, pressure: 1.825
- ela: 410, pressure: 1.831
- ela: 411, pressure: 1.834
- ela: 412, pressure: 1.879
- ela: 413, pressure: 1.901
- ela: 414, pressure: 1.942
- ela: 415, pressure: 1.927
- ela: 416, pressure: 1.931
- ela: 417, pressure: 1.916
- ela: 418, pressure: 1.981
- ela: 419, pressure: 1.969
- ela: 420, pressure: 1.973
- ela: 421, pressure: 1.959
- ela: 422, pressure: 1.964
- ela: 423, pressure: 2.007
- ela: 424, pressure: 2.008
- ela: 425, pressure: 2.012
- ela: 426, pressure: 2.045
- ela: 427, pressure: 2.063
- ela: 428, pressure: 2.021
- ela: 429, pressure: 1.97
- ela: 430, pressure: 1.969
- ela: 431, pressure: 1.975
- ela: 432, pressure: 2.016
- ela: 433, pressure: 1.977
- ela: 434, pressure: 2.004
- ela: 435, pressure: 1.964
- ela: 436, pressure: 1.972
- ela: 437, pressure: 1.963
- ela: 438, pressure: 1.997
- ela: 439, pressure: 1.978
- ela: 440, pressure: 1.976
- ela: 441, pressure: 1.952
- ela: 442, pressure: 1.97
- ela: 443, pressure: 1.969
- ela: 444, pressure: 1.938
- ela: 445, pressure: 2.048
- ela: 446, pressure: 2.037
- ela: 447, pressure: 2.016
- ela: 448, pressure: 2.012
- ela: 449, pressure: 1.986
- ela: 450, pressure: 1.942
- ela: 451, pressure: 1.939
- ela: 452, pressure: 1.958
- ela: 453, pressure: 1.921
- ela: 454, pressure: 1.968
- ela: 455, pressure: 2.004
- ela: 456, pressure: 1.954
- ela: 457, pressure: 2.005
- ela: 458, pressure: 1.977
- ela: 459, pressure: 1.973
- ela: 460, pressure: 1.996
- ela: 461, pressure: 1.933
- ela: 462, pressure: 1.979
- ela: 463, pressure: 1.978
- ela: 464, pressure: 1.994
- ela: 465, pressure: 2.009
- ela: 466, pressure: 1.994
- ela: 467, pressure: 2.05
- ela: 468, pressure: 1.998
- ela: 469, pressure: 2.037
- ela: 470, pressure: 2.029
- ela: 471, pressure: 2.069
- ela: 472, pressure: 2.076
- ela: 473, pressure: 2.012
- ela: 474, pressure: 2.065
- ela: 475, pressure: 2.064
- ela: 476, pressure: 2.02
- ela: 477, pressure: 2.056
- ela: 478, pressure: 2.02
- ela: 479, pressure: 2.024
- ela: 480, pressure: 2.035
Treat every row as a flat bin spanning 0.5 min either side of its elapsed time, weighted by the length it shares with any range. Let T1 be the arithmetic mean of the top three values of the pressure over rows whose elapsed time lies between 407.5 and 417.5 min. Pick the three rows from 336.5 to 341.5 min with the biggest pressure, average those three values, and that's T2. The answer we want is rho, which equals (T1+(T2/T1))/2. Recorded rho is 1.47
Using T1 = 1.93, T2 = 1.93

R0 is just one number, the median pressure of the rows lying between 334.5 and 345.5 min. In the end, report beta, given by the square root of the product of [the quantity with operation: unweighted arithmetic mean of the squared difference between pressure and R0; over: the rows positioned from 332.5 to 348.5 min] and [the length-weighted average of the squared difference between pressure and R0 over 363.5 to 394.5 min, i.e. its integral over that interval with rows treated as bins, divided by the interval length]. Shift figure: 0.009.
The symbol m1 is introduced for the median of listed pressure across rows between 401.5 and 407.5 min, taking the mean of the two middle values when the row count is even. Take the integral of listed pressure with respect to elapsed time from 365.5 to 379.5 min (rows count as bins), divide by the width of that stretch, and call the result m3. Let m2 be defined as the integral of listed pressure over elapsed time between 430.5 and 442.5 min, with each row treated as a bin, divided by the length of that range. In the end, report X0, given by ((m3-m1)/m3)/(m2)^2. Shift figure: 0.02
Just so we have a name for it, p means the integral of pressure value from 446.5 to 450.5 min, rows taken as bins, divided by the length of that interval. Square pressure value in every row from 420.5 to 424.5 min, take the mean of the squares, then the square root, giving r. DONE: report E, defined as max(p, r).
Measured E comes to 1.99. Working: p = 1.99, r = 1.98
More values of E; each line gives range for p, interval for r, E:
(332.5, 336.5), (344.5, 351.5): 1.92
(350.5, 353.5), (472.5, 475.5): 2.05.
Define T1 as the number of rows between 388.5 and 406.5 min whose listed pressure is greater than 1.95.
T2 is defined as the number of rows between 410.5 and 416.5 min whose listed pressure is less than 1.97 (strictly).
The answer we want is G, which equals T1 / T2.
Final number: 0.00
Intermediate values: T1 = 0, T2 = 6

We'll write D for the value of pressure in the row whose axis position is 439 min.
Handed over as 1.978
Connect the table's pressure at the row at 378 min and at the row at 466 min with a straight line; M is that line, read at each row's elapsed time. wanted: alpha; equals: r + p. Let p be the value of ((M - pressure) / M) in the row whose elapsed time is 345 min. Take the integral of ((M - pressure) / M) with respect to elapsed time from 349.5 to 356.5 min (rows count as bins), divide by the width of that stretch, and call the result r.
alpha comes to -0.34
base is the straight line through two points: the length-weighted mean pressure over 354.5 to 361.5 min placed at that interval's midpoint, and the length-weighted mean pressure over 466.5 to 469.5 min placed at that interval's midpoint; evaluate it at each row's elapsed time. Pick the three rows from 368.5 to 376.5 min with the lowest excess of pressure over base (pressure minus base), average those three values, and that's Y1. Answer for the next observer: -0.11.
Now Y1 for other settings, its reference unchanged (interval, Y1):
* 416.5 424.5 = -0.03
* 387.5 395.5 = -0.68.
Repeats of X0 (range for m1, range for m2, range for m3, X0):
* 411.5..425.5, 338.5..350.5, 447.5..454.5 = 0.00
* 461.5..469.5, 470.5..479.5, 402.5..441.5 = -0.01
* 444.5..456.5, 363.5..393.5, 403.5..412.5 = -0.04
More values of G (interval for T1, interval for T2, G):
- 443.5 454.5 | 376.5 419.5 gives 0.17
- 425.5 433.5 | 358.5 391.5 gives 0.27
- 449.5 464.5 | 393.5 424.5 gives 0.41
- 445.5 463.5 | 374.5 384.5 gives 1.40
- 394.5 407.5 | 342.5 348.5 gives 0.00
